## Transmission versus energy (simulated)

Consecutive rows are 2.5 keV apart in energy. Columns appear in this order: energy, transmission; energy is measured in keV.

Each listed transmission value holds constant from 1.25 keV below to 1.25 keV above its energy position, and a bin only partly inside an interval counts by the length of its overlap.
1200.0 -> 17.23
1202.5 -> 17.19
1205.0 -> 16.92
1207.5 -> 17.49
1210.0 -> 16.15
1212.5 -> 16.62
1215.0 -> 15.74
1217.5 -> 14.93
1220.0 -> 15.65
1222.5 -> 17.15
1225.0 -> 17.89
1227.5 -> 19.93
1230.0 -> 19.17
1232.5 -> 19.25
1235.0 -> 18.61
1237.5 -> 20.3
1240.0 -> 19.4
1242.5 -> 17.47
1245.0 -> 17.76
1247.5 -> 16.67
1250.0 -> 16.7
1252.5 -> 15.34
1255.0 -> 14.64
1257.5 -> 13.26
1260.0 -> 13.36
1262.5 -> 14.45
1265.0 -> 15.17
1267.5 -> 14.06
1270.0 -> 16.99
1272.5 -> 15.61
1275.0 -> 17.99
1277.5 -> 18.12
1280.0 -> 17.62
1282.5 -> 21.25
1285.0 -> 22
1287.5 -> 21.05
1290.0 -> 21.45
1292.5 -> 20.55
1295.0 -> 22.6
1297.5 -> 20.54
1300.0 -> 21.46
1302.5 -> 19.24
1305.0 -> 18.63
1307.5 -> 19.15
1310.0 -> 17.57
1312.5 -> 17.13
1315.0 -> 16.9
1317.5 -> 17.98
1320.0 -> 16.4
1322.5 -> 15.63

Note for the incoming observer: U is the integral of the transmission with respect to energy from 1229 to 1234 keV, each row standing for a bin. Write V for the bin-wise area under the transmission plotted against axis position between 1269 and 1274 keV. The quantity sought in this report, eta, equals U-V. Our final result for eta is 14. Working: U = 96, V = 82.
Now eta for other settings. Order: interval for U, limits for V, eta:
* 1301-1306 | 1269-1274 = 14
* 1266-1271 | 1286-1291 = -29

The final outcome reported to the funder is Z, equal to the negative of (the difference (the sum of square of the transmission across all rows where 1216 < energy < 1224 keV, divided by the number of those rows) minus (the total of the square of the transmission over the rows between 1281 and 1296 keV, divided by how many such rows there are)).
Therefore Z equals 208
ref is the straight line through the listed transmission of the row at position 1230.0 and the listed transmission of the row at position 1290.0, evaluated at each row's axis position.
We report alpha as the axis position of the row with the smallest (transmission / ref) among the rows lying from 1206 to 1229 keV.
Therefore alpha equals 1217.5 keV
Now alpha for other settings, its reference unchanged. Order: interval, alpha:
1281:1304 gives 1302.5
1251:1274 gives 1257.5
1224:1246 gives 1242.5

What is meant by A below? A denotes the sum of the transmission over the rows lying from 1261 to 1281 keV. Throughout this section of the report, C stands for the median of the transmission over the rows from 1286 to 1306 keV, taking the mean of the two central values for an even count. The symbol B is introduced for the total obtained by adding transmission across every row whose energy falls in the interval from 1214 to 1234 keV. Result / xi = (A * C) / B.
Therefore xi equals 19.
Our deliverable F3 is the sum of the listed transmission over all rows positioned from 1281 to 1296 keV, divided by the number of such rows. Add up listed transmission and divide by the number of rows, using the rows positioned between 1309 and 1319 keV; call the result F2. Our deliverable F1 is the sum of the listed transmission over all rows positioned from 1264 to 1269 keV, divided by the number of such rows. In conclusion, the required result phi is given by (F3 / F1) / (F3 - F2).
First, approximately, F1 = 14.6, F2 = 17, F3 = 21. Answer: 0.36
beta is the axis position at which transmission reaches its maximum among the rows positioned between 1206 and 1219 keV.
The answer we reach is 1207.5 keV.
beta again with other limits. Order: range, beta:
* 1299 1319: 1300.0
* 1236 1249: 1237.5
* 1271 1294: 1285.0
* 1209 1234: 1227.5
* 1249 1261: 1250.0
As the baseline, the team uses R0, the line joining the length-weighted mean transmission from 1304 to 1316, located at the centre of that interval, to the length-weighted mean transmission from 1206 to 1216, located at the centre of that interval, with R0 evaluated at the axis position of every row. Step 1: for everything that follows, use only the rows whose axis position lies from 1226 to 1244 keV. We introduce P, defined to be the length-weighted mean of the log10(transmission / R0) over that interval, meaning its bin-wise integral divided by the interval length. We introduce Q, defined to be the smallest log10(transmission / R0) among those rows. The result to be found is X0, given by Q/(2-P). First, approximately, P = 0.05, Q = 0.01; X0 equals 0.007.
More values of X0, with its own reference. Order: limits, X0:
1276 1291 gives 0.002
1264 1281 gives -0.045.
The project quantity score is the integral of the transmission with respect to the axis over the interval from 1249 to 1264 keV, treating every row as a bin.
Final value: 219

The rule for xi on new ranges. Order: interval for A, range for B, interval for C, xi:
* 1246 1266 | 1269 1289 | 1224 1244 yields 15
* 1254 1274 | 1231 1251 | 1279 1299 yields 17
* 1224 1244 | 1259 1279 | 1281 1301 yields 26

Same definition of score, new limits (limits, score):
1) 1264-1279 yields 245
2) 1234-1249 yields 275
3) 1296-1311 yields 293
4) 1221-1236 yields 279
